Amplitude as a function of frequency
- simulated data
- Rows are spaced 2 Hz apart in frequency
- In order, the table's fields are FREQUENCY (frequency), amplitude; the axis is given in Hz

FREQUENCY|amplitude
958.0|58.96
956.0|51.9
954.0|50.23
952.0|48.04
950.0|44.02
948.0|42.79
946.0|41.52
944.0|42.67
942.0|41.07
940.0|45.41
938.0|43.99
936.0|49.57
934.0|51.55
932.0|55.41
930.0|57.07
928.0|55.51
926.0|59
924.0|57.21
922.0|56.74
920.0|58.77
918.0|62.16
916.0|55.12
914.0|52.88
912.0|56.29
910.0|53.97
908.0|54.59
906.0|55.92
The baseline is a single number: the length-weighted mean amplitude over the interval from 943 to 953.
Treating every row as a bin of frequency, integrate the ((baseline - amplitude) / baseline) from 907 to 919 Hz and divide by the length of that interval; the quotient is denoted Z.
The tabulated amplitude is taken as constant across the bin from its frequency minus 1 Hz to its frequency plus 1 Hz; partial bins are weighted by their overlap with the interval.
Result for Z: -0.27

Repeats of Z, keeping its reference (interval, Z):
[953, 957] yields -0.17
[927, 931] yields -0.28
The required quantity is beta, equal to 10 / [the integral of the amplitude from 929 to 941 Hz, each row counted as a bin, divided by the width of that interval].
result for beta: 0.20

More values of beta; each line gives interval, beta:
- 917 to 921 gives 0.17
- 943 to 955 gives 0.22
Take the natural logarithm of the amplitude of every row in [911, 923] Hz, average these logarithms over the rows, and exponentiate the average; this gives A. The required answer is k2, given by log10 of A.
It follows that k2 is 1.76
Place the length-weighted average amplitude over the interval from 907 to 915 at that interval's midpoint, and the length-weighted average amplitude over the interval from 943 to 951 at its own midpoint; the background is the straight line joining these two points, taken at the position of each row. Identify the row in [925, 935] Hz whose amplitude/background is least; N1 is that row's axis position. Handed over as 934.0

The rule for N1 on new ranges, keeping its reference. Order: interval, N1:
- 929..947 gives 942.0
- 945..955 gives 946.0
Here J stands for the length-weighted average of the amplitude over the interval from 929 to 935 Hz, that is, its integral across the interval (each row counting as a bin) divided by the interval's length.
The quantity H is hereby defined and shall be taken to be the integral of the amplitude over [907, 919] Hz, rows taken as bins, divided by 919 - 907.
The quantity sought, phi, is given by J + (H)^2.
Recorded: 3172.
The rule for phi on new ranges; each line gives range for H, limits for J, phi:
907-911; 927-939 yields 2999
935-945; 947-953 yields 2029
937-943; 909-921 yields 1948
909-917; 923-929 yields 3035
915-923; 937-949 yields 3430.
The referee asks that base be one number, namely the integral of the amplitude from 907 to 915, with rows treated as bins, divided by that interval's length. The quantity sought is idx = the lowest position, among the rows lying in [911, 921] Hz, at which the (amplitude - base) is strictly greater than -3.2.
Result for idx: 912.0 Hz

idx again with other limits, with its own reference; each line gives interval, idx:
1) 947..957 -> 956.0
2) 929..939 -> 930.0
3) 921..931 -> 922.0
